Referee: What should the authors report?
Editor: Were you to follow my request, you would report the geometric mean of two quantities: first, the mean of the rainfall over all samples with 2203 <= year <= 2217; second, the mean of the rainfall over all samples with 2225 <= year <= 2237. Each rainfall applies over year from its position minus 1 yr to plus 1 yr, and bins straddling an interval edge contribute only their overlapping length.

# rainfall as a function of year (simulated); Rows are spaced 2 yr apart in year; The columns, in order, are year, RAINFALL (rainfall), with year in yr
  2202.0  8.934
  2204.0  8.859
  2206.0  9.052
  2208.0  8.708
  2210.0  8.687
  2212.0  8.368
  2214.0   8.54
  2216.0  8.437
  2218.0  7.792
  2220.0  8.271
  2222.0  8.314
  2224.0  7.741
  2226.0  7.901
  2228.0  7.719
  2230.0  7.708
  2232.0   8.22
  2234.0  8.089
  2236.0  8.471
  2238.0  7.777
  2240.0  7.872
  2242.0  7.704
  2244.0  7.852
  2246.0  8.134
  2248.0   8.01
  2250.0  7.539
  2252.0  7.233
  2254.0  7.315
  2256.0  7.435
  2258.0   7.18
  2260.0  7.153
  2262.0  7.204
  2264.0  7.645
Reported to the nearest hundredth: 8.33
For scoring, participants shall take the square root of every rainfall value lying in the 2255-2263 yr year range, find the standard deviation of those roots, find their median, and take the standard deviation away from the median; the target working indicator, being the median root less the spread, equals 2.66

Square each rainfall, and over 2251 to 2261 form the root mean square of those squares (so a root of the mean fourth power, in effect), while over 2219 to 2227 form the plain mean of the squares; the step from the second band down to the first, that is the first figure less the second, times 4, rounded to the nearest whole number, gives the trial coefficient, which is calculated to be -49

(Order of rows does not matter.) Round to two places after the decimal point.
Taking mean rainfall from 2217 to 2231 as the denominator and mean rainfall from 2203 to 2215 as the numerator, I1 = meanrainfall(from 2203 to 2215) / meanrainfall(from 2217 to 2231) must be 1.10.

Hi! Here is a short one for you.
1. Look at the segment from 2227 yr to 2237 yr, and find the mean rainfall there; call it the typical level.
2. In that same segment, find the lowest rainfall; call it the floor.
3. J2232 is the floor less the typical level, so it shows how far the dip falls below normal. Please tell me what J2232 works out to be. -0.33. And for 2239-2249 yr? -0.21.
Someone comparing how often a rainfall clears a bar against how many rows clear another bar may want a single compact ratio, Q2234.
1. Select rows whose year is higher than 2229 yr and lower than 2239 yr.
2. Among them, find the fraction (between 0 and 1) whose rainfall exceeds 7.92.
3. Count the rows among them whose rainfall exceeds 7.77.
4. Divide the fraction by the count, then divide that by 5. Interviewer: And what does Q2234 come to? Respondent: 0.030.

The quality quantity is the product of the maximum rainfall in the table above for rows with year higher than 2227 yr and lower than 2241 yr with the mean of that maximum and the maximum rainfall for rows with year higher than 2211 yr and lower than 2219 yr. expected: 72.1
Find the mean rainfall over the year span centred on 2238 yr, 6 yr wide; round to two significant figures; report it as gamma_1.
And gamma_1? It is 8.0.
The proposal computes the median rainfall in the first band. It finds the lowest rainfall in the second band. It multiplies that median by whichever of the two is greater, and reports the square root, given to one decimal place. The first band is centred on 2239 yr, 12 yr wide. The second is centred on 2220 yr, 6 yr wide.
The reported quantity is 7.9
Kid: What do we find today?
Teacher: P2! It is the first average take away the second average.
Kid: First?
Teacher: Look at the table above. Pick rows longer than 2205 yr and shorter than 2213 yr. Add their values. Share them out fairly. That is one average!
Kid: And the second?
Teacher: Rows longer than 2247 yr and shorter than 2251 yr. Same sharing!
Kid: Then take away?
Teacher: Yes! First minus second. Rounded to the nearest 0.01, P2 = 0.93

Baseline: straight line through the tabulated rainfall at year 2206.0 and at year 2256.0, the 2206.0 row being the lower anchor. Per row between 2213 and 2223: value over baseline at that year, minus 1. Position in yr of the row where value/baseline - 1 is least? 2218.0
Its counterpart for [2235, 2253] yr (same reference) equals 2252.0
